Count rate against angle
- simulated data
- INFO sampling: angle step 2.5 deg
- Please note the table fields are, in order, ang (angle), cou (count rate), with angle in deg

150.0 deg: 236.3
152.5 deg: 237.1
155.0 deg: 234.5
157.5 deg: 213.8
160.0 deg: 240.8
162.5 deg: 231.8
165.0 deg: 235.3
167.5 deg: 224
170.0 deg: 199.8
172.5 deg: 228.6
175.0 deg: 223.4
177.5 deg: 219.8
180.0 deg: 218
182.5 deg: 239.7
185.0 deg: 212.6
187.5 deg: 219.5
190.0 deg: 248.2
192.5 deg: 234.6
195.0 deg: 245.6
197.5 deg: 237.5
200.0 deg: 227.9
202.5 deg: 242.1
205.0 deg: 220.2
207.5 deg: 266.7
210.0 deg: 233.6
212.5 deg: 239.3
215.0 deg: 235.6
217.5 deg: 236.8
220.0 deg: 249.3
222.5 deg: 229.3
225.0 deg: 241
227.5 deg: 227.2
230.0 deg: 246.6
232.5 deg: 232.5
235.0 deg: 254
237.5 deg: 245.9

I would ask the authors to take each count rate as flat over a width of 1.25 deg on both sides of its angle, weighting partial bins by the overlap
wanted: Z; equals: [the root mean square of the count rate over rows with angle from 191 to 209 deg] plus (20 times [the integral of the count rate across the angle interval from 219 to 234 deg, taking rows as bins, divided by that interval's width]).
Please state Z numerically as 4994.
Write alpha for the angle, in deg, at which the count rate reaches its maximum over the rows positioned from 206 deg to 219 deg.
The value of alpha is 207.5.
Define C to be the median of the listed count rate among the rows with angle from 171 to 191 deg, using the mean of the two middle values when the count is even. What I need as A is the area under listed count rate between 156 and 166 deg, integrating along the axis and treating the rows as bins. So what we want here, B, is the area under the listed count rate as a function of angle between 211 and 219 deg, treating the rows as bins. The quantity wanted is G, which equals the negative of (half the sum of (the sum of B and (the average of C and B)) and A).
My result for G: -2632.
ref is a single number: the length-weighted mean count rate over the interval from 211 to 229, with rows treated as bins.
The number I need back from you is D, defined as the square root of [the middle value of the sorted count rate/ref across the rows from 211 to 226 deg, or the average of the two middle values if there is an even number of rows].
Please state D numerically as 1.00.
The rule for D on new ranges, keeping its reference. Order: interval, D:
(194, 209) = 1.01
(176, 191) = 0.96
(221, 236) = 1.00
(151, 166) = 1.00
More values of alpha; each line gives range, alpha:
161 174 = 165.0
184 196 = 190.0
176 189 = 182.5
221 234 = 230.0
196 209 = 207.5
